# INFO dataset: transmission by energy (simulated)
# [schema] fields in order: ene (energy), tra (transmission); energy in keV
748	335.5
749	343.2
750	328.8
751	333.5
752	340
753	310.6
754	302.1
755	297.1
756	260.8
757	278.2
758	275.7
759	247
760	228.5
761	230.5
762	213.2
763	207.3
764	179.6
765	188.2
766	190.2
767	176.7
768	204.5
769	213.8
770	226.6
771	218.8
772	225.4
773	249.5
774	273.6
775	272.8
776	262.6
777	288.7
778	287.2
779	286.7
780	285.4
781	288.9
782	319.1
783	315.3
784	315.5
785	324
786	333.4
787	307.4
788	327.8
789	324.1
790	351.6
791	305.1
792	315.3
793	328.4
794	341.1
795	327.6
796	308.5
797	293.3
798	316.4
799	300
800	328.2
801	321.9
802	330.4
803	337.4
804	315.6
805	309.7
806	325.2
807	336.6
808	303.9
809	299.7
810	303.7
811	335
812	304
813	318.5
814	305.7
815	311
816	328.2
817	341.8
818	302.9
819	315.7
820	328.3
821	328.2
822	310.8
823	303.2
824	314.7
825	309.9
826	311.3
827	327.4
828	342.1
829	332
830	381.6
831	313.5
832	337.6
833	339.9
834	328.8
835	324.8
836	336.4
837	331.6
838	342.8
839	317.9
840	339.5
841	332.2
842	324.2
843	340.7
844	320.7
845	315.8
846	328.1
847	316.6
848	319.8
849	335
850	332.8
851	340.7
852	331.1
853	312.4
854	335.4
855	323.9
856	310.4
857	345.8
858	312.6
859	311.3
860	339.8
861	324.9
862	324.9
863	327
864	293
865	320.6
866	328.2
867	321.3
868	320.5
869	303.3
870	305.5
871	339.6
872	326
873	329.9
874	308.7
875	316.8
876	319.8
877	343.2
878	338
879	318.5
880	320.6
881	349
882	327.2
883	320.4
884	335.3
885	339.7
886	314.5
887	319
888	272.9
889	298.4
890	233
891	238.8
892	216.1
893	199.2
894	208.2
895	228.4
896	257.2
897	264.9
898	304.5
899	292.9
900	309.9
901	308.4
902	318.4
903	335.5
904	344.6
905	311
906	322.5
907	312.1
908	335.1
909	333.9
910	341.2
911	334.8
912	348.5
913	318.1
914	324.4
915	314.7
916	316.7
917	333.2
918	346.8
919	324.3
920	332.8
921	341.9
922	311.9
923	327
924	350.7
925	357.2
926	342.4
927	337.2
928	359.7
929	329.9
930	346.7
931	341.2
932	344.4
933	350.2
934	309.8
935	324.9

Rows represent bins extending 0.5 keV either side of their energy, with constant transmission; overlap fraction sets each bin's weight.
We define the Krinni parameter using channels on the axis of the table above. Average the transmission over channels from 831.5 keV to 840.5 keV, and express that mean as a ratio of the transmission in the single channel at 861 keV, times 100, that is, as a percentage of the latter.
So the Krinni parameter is 103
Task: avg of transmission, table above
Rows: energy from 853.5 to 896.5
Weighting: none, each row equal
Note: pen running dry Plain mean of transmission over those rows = 306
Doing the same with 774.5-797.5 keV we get 309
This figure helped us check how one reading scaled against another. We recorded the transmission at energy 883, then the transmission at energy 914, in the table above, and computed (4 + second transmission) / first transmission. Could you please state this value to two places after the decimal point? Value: 1.02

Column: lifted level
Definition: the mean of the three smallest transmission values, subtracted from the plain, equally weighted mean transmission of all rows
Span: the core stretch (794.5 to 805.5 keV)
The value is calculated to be 17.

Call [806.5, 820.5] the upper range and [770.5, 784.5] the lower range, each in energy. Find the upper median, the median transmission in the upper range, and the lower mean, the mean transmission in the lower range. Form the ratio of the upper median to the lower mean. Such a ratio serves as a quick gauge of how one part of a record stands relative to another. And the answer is 1.13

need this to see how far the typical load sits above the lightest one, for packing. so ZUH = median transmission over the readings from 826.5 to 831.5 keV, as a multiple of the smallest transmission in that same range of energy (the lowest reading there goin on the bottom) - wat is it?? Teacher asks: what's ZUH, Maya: 1.06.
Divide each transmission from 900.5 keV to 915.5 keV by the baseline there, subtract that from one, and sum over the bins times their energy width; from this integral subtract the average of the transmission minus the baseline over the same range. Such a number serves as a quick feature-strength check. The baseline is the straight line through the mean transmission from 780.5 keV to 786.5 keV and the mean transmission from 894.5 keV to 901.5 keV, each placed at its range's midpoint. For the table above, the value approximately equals -52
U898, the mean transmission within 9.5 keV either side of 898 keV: 279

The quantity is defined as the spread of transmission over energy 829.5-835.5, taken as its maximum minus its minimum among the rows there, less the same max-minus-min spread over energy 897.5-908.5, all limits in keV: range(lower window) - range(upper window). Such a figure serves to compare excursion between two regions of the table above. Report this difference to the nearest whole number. 16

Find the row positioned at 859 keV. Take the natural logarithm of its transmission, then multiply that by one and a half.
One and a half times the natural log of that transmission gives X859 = 8.61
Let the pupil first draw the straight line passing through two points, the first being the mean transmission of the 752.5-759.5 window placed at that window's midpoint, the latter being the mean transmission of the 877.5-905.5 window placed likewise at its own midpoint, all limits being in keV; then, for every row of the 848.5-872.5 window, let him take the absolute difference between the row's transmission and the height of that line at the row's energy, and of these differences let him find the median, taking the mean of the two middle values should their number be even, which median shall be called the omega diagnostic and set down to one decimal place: 33.8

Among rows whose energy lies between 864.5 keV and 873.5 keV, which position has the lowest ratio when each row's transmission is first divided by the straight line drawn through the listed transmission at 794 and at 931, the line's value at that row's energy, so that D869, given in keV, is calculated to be 869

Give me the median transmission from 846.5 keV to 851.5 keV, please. 333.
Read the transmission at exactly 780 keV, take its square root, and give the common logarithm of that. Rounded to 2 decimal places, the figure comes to 1.23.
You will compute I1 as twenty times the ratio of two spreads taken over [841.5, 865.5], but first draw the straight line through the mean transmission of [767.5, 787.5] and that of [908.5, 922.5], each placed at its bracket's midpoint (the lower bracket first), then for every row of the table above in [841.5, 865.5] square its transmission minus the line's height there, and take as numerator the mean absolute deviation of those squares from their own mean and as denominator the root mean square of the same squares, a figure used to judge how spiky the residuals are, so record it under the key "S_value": 11.2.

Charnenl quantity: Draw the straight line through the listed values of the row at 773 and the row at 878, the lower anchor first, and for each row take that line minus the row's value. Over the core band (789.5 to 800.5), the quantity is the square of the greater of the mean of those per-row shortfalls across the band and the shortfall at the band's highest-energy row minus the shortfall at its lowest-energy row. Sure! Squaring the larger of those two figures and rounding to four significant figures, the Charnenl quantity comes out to 1013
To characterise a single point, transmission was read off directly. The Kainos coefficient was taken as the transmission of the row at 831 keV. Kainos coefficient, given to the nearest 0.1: 313.5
